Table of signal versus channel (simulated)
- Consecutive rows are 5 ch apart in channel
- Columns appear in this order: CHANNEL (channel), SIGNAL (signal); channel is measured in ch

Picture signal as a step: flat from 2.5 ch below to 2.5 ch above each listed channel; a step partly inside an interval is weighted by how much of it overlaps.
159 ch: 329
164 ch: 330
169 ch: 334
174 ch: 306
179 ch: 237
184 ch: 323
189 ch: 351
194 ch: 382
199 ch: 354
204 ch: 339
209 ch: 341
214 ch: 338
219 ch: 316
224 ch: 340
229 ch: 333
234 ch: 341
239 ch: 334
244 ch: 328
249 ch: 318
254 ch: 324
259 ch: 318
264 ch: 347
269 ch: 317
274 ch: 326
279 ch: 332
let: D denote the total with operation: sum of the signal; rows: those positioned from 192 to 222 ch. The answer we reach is 2070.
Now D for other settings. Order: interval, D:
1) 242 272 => 1952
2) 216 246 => 1992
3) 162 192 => 1881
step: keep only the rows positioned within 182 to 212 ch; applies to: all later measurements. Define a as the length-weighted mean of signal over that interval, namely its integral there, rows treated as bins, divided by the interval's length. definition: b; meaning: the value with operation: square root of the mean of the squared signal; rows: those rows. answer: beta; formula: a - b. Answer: -0.22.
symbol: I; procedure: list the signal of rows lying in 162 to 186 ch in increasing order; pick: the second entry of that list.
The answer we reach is 306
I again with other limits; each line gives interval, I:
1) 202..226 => 338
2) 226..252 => 328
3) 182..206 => 339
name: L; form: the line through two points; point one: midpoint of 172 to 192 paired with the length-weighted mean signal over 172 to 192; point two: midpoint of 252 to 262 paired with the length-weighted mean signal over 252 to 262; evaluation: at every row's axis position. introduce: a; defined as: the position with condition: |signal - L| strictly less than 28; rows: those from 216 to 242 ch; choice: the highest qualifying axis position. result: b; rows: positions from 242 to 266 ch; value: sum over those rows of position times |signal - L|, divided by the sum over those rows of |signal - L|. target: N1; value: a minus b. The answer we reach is -18.8 ch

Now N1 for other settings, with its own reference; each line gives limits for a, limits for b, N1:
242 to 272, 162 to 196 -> 86.6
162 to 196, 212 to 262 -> -46.1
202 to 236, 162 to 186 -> 59.5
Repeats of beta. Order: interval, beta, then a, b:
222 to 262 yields -0.02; 330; 330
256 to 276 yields -0.27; 327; 327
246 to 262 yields 1.08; 321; 320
